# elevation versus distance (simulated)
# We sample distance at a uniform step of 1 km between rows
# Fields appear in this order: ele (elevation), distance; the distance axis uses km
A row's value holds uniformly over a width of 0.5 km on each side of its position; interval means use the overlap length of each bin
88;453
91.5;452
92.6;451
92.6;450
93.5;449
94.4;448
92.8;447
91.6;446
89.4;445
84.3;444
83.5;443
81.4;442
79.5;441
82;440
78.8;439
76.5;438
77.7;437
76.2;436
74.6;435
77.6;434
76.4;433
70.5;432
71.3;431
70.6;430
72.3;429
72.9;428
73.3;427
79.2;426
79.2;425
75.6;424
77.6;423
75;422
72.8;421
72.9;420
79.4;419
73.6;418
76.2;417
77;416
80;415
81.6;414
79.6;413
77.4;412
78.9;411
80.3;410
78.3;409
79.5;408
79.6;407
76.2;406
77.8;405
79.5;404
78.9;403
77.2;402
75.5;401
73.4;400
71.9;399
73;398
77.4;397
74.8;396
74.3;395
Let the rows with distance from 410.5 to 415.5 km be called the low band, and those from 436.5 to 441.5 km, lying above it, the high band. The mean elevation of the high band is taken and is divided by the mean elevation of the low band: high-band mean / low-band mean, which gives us 0.99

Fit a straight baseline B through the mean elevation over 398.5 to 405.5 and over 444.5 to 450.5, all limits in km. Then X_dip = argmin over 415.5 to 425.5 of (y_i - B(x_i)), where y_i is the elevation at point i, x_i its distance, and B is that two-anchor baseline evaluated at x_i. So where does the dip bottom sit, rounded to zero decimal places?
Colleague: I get 421 km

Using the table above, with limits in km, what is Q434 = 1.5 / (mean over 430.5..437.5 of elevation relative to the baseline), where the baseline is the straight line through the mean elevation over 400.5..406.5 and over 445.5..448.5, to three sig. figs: -0.112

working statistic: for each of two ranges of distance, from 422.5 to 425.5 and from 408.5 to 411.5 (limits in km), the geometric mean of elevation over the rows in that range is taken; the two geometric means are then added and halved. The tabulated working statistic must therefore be 78.3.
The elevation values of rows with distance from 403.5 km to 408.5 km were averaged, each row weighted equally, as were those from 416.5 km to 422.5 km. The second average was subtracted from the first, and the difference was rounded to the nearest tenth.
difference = 3.5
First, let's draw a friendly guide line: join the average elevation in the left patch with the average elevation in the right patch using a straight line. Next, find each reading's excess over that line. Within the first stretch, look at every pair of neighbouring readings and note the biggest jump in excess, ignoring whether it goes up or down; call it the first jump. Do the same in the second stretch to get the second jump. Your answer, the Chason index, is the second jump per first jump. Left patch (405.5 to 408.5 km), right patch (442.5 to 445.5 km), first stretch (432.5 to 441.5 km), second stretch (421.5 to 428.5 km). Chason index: 1.9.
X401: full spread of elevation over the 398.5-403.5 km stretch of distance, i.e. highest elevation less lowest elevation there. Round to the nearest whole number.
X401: 7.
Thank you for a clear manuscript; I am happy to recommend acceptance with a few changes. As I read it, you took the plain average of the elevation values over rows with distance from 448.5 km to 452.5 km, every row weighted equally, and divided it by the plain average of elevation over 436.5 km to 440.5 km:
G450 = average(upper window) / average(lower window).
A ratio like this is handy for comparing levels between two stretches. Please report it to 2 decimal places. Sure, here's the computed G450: 1.18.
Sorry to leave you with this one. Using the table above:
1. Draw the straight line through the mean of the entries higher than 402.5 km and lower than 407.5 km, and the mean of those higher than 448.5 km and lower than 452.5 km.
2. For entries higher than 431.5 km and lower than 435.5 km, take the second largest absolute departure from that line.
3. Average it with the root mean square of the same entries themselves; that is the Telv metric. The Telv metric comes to 44.0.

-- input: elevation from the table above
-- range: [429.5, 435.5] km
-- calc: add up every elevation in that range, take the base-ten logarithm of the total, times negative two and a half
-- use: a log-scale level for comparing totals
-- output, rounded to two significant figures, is -6.6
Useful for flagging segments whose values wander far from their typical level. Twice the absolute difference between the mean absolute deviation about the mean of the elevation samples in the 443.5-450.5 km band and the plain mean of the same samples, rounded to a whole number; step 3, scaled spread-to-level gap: 177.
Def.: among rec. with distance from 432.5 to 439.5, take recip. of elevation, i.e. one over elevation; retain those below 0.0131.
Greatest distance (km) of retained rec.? 439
